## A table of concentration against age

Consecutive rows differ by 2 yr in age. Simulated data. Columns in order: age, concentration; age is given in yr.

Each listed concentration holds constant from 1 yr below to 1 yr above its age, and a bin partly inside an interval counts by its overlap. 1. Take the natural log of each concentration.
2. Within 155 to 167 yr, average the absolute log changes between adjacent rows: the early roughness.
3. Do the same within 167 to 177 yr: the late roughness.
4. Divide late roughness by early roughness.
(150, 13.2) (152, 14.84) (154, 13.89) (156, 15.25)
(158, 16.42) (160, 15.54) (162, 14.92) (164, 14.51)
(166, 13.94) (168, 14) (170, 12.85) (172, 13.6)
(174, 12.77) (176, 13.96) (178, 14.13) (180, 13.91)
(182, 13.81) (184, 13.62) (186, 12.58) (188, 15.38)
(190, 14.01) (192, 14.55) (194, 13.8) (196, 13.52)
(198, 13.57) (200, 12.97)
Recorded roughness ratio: 1.5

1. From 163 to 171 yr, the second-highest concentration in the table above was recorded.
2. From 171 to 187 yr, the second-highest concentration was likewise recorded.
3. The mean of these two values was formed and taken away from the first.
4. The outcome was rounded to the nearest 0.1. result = 0.0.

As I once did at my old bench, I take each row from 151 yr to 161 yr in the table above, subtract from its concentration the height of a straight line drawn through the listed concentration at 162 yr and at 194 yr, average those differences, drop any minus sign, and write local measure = 0.06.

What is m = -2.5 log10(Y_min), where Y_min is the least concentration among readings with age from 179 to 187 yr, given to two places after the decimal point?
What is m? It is -2.75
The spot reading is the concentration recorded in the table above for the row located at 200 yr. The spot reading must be 12.97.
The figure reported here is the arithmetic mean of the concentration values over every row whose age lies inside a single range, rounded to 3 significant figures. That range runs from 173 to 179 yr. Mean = 13.6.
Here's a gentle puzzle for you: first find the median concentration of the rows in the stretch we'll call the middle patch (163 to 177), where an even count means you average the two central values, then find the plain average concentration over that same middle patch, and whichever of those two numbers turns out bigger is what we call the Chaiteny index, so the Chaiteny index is 13.94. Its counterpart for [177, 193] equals 14.00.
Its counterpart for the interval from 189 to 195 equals 14.12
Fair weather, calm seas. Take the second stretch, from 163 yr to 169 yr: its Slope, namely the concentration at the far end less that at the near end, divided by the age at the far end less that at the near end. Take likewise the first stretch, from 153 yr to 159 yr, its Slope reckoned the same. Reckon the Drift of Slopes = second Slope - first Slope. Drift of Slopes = -0.8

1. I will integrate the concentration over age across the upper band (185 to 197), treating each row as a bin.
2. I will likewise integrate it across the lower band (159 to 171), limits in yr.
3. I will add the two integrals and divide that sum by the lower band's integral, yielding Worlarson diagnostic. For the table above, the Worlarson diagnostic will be 1.98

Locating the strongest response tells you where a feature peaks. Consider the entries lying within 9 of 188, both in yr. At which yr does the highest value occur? 188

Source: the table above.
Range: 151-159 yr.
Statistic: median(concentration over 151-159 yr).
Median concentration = 15.0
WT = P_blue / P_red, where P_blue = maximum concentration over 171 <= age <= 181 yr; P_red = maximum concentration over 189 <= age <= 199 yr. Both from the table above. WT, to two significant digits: 0.97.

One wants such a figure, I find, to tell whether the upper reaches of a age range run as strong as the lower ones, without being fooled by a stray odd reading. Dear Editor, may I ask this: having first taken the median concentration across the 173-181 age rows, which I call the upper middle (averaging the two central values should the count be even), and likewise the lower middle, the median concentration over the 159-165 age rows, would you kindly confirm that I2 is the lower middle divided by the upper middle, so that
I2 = 1.07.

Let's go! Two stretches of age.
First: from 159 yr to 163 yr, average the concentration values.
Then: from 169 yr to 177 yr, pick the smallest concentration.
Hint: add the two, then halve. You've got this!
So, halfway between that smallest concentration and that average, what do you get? 14.0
